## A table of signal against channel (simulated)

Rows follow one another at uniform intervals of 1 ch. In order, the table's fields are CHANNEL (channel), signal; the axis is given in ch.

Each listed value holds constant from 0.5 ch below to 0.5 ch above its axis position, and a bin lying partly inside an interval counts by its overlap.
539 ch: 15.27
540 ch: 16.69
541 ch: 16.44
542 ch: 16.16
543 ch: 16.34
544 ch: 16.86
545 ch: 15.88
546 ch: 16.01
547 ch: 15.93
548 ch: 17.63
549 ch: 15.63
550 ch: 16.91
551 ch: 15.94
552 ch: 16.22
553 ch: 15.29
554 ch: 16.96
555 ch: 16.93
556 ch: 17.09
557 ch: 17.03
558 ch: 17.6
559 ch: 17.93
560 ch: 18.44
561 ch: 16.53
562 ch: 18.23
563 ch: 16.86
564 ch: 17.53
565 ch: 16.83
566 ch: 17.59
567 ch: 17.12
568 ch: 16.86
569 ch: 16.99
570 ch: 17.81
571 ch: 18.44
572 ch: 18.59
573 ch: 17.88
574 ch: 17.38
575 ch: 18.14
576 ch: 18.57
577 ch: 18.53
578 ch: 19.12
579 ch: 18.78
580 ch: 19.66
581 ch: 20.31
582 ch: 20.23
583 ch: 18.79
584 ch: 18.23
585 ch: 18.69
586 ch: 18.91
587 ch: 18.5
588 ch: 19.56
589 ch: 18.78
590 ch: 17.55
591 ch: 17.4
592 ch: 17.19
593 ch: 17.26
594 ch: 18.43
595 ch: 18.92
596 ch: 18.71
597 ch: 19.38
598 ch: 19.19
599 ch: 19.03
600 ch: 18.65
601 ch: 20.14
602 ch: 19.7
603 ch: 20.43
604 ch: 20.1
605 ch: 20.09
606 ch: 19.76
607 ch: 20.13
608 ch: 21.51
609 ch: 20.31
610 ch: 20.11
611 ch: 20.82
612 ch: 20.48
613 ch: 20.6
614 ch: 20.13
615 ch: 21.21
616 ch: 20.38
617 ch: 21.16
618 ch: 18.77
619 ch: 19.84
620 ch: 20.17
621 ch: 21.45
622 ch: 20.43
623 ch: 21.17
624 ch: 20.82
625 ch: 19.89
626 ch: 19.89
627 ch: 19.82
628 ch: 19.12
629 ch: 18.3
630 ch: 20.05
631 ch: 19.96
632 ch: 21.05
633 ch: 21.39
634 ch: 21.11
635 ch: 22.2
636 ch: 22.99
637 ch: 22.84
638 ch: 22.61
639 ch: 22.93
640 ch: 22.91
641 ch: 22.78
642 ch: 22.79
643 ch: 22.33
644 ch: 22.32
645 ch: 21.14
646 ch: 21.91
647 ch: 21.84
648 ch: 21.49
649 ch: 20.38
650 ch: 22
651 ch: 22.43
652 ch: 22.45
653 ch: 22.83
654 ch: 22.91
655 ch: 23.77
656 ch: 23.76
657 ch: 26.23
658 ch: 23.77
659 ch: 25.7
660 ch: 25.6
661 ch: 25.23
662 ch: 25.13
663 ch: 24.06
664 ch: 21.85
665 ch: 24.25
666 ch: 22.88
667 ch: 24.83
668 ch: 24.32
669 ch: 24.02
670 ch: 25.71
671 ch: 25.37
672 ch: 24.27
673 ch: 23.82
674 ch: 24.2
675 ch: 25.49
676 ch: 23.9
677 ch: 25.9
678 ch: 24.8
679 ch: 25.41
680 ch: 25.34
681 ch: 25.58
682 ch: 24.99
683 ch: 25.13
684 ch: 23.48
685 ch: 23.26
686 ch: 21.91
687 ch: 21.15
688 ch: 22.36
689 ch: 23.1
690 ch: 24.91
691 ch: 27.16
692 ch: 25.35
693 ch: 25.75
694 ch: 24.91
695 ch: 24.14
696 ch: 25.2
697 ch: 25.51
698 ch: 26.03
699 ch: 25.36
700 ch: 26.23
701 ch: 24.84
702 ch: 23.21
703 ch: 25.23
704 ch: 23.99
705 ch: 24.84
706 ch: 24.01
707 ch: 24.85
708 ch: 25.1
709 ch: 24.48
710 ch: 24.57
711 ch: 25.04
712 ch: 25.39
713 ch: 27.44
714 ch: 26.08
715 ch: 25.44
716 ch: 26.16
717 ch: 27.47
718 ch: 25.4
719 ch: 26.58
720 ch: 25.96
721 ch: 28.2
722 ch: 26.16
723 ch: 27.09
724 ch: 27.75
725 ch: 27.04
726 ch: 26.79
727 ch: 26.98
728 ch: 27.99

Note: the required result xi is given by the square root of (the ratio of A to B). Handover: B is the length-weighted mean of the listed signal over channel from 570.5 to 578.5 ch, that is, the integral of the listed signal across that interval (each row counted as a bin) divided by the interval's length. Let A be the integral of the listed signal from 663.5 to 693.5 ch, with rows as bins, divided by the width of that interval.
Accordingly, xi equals 1.15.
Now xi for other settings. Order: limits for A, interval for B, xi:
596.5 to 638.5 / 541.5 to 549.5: 1.12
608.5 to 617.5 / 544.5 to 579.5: 1.09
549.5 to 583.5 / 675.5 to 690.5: 0.86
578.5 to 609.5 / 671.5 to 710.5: 0.88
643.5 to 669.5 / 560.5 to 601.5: 1.13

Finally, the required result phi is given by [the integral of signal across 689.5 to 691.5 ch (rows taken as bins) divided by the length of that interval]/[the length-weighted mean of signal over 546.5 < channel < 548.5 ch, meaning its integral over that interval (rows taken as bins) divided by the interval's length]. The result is 1.6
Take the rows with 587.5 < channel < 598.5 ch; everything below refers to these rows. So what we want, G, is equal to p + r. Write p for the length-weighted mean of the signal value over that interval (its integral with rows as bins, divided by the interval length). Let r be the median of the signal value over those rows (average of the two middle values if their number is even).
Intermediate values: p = 18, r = 19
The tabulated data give 37.1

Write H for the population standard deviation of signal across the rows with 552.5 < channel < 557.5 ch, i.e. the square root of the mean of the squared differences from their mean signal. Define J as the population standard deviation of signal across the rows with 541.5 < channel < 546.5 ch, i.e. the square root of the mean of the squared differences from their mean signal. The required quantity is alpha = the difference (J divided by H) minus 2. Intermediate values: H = 0.69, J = 0.34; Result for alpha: -1.5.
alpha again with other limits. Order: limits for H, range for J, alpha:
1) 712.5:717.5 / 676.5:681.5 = -1.6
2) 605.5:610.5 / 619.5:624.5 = -1.2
